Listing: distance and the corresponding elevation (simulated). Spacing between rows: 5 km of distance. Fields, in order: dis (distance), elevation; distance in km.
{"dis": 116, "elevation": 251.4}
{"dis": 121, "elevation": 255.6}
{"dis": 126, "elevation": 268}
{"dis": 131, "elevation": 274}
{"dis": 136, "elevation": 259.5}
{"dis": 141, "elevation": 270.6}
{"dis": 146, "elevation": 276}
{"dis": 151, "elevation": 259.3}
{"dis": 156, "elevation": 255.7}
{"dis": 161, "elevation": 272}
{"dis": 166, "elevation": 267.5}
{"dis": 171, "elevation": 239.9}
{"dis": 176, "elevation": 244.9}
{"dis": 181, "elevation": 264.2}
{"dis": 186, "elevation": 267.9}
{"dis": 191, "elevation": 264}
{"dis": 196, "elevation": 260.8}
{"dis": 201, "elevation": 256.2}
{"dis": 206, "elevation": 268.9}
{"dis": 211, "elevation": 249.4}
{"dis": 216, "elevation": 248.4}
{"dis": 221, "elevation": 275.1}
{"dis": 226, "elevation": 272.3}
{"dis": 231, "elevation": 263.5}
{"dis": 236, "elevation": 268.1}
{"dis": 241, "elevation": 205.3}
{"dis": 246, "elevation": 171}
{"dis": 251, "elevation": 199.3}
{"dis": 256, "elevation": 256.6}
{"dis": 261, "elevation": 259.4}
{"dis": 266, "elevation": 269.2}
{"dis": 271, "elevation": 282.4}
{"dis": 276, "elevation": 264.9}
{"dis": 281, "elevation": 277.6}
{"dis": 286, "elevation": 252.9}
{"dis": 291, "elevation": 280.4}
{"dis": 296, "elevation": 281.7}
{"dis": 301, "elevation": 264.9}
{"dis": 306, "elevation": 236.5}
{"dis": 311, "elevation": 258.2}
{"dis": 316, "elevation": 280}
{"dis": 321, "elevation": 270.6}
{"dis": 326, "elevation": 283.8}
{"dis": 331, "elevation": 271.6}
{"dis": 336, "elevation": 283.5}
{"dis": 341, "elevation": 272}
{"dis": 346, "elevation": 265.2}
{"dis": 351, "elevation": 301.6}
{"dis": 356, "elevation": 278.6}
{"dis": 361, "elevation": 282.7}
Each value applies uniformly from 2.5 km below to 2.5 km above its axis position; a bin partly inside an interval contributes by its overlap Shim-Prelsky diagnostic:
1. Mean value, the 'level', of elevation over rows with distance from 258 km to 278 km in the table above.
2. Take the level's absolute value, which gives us 269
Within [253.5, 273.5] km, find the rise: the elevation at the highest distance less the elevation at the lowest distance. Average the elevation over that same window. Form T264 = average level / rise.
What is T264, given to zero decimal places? 10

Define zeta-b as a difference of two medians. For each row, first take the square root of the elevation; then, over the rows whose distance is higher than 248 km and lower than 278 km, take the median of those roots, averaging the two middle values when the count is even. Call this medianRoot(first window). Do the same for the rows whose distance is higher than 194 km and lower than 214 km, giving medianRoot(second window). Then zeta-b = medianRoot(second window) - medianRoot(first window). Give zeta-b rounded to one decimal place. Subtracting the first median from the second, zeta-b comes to -0.1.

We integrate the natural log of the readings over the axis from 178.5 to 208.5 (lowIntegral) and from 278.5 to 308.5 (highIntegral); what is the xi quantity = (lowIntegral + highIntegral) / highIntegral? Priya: 2.00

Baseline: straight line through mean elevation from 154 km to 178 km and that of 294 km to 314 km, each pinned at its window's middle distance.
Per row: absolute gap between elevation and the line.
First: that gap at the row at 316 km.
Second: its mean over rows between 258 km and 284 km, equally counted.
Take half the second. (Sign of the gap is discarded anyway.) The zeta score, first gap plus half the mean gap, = 25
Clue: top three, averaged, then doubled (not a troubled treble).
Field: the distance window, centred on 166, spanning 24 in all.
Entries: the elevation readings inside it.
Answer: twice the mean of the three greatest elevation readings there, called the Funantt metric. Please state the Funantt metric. 530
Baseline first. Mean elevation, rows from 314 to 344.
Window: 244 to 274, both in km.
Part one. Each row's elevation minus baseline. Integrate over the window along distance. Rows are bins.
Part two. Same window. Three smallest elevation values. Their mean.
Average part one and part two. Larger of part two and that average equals 209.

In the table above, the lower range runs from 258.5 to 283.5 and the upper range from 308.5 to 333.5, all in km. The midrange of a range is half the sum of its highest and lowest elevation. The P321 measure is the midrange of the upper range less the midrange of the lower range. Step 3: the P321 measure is 0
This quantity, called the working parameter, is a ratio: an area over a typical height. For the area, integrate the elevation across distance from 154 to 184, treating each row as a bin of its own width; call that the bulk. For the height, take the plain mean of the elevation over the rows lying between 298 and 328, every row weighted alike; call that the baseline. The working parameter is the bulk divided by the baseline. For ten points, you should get 29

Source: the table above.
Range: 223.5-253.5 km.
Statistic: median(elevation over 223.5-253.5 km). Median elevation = 234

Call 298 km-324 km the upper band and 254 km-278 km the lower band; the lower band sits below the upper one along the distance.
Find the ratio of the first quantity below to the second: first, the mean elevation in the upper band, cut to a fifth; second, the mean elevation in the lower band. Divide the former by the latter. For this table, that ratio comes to 0.197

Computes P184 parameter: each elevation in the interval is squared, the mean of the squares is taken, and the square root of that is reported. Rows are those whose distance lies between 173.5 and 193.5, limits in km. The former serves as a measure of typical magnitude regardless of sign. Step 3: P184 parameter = 260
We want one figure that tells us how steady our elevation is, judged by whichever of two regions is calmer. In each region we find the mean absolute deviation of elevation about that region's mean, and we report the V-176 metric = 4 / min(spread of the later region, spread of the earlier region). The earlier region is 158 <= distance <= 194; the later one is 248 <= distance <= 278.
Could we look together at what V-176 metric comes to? 0.40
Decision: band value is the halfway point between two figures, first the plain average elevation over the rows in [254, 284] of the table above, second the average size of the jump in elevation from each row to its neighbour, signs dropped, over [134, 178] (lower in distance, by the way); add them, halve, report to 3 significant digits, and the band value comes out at 140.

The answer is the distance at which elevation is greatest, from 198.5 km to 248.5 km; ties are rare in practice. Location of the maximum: 221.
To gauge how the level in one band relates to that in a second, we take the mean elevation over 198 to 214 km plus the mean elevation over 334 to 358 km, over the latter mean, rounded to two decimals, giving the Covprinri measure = 1.92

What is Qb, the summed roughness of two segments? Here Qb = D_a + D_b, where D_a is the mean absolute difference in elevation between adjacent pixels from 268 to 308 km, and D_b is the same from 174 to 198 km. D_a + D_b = 26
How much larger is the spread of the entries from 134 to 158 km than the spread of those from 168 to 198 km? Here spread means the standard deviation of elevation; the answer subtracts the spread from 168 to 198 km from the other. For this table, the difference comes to -3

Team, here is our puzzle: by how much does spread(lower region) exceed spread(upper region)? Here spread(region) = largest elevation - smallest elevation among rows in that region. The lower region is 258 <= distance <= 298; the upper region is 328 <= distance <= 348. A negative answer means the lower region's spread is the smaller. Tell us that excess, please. 11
